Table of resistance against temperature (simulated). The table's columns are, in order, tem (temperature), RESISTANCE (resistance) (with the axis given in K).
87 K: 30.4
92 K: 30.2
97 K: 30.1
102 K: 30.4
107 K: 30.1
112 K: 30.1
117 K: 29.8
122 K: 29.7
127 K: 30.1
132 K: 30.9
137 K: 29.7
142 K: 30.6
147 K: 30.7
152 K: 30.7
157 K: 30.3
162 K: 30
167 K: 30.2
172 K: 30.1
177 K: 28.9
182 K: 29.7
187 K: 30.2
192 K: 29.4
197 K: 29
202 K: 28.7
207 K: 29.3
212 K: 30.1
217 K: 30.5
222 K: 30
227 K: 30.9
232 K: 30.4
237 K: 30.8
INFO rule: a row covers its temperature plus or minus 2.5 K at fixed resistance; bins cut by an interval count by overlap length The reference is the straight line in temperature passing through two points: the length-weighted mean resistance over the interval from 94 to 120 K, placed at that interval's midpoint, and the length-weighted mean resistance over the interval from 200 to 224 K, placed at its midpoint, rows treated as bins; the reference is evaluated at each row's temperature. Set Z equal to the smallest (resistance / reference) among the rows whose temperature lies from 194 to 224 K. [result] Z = 0.964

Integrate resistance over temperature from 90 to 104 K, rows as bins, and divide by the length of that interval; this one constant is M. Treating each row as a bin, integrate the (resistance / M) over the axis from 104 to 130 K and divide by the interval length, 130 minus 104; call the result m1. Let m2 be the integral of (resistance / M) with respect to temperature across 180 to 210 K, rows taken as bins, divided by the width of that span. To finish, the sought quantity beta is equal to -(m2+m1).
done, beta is -1.96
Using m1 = 0.99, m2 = 0.97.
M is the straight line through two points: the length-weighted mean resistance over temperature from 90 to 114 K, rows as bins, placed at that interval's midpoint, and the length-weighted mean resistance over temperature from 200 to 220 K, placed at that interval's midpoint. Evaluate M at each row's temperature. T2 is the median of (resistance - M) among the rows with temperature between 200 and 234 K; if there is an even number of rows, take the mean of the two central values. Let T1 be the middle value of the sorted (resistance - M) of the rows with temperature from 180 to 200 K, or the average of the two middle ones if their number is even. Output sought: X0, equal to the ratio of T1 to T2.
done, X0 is -1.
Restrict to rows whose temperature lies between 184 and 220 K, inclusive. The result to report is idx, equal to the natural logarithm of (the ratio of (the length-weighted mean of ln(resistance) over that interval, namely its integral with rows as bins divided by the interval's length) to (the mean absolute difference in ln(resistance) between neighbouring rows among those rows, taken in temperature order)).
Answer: 5.2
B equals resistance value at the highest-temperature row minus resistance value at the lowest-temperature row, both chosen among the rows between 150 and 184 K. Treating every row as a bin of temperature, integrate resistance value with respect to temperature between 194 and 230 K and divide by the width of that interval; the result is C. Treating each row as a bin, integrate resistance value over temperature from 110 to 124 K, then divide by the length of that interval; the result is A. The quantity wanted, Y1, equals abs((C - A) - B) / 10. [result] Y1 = 0.09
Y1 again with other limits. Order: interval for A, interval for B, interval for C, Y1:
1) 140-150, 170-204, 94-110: 0.09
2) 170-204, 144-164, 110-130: 0.12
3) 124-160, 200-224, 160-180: 0.19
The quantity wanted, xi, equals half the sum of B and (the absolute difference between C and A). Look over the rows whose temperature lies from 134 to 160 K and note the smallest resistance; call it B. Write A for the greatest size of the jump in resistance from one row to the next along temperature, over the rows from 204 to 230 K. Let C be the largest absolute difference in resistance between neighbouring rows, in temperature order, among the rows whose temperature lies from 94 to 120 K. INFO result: 15.15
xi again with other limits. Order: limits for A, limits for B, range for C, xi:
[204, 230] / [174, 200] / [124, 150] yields 14.60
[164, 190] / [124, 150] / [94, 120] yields 15.30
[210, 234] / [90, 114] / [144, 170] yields 15.30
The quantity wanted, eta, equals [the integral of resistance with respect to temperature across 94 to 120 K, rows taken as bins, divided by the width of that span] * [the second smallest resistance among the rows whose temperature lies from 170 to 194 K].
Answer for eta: 885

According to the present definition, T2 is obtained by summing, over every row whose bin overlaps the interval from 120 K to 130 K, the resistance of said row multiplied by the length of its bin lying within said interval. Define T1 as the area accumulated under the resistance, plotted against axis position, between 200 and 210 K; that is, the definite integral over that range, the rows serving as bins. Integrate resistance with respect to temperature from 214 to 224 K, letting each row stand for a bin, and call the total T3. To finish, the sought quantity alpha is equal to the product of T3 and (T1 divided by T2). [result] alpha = 294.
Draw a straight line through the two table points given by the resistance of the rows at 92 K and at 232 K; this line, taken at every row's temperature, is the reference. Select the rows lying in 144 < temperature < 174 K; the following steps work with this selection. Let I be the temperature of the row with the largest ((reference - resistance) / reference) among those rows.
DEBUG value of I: 162 K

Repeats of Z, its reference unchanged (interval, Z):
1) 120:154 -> 0.989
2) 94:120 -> 0.991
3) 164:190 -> 0.968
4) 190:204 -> 0.964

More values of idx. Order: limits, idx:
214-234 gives 5.1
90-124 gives 6.3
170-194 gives 4.8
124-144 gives 4.7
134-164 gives 5.7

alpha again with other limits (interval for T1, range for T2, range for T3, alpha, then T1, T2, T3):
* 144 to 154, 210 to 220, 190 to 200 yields 296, 307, 303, 292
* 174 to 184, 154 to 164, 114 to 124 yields 289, 293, 302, 298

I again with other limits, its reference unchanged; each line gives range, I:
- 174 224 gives 202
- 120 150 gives 137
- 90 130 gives 122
